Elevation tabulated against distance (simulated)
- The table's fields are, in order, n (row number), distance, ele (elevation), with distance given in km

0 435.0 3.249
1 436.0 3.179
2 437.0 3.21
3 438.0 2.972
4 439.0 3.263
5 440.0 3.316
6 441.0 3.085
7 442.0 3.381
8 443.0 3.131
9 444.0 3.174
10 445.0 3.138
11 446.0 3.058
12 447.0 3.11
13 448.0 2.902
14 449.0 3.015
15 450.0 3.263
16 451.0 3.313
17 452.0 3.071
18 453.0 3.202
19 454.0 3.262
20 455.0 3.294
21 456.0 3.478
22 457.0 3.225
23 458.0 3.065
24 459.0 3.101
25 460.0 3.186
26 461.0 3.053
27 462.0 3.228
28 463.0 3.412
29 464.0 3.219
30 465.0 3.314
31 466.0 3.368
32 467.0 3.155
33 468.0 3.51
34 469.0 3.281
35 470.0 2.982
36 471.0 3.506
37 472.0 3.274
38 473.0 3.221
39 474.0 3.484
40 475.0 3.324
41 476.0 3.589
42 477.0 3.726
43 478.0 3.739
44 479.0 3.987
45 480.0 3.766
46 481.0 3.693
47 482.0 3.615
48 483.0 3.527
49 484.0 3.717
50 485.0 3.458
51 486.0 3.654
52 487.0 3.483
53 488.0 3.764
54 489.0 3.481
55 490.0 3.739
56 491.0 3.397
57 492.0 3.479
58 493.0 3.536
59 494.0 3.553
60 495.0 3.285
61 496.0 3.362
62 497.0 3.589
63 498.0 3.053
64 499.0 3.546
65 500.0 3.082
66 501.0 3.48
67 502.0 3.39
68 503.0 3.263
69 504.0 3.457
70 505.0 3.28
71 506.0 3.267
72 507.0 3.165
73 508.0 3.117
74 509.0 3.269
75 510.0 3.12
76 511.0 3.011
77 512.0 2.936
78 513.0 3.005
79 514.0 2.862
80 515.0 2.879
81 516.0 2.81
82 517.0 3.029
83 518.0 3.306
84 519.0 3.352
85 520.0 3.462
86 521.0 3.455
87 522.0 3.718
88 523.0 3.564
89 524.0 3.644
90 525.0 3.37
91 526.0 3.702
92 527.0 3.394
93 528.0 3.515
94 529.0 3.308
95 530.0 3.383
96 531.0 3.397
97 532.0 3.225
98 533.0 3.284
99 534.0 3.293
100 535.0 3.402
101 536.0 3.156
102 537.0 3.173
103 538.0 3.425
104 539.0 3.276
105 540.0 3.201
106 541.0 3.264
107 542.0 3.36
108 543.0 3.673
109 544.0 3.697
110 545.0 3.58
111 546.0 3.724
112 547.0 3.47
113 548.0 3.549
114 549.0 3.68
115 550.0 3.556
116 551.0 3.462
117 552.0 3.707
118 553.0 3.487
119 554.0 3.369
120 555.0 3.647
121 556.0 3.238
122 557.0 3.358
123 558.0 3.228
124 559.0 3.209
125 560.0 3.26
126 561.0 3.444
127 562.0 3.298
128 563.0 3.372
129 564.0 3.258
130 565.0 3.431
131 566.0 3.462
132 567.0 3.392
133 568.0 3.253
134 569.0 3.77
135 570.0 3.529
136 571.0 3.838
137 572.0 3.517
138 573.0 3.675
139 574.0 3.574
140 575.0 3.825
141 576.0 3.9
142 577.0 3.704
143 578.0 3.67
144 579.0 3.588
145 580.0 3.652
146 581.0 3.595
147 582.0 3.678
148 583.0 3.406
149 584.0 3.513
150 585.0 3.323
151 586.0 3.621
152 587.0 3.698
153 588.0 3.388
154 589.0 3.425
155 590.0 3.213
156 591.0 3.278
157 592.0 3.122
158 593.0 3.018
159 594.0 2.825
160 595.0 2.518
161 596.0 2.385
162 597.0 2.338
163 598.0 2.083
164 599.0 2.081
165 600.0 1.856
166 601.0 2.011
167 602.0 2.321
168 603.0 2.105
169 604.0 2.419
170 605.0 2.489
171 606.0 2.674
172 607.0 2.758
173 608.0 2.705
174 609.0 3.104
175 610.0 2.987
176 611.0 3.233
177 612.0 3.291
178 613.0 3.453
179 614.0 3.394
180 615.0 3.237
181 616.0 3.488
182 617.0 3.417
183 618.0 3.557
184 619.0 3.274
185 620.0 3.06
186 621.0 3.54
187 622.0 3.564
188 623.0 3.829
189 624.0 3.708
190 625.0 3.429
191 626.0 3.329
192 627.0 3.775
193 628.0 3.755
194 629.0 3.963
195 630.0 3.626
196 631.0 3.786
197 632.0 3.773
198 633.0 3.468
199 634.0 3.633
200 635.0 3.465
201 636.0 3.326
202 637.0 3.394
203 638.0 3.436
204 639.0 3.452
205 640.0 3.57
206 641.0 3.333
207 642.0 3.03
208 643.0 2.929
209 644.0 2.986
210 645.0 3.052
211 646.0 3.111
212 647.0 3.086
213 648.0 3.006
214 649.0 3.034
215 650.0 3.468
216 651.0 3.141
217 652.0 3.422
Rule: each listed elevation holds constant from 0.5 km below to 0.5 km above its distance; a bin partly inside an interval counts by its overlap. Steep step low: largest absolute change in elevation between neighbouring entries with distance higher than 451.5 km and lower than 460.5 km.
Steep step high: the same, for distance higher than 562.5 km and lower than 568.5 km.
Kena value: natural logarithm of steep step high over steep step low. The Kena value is -0.4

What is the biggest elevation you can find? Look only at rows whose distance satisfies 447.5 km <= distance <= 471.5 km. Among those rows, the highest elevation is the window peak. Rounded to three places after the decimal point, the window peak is 3.510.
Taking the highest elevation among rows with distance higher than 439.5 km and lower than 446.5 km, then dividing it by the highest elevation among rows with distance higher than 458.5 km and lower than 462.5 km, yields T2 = 1.05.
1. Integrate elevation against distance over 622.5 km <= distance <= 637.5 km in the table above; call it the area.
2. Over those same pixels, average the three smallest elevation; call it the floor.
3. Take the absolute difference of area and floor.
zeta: 51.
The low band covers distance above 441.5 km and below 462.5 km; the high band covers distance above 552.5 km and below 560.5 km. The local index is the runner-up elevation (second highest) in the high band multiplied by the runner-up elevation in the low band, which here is 11.8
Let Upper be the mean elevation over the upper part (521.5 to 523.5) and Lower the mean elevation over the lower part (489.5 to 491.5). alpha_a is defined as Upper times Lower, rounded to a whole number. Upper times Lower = 13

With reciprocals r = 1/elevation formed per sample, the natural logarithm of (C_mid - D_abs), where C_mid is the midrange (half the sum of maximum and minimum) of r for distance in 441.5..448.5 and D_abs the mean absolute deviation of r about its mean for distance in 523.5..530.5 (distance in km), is -1.17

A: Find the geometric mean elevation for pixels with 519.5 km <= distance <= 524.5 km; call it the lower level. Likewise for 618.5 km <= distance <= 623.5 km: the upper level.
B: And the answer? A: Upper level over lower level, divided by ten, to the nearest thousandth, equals 0.097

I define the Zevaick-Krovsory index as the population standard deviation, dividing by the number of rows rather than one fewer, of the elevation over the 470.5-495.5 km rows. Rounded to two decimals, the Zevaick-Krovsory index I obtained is 0.18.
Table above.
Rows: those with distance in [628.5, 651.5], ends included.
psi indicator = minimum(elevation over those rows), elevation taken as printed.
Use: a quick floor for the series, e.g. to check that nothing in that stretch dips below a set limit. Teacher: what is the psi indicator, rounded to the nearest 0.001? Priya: 2.929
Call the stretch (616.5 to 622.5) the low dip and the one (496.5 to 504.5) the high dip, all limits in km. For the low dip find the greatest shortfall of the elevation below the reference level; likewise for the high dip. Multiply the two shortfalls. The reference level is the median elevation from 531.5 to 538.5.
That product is 0.052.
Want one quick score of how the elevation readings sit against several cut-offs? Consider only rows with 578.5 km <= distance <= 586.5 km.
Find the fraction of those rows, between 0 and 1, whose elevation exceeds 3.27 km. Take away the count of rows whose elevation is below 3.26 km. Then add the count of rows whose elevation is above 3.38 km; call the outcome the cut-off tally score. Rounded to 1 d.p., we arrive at 8.0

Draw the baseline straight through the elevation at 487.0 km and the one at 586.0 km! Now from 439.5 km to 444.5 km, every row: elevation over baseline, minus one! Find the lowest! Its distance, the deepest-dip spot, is 441.0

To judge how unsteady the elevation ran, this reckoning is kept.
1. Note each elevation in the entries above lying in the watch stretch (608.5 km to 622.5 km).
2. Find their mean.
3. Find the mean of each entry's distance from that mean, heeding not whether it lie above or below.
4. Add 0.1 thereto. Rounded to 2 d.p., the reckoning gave 0.26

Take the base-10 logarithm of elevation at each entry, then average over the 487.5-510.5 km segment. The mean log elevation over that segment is 0.528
